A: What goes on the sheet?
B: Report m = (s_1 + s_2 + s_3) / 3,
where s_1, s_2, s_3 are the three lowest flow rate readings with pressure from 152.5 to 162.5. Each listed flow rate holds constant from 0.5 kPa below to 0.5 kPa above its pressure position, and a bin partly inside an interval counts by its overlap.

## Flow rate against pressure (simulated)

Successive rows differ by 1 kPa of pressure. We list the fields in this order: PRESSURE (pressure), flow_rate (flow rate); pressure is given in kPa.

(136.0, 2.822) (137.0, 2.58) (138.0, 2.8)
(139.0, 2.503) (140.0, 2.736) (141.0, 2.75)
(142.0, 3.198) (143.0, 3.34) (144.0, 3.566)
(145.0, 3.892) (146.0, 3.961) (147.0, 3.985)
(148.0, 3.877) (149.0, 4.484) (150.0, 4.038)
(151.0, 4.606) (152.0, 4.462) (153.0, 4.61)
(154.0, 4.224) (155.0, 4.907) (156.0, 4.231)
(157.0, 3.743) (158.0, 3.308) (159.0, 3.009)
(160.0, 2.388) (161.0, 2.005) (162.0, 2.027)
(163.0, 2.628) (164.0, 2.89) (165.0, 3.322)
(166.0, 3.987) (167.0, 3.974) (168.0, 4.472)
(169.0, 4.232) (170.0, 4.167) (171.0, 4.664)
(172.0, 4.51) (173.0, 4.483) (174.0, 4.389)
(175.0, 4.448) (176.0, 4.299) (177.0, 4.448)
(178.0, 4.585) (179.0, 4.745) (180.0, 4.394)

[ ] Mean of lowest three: 2.1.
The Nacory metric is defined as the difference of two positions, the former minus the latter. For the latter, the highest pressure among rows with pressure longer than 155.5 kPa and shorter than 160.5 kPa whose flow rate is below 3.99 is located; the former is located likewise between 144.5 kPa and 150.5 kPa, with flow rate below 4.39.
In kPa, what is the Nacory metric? -10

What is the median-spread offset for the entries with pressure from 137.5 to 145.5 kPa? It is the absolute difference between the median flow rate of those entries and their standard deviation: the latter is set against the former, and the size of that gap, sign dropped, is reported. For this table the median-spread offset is 2.5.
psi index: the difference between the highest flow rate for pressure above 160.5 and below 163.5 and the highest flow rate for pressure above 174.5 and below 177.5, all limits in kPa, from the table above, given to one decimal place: -1.8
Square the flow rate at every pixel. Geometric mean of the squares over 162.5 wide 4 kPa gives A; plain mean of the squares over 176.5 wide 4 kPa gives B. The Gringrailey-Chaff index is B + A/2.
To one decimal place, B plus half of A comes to 22.5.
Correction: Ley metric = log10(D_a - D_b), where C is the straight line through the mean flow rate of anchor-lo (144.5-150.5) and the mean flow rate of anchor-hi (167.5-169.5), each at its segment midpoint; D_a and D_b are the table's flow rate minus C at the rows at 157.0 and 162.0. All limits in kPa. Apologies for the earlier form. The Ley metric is 0.3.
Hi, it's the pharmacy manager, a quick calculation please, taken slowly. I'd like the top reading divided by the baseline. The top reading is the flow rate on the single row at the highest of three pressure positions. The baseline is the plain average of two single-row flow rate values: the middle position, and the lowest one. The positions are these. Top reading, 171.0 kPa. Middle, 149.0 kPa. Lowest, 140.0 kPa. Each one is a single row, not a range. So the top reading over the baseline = 1.29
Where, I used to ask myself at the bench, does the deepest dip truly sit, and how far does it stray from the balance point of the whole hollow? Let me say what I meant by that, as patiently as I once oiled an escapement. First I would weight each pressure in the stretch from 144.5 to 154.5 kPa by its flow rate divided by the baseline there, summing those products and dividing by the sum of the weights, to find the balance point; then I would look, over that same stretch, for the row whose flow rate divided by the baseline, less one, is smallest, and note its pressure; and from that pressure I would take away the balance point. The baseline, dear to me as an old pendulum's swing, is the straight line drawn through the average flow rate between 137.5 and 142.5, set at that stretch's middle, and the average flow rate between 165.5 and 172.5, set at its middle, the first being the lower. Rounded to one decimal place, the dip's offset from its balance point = 4.5 kPa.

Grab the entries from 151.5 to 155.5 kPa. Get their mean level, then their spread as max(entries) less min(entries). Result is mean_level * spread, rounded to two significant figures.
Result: 3.1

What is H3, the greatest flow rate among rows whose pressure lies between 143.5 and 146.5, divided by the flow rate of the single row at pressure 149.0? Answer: 0.88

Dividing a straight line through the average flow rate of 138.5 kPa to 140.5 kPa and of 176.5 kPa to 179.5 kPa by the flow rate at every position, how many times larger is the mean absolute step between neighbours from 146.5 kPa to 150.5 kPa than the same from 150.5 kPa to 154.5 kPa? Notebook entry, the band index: 1.8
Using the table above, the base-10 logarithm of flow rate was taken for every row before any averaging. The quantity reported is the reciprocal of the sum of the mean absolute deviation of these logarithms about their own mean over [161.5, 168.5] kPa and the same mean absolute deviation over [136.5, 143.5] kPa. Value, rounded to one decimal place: 7.6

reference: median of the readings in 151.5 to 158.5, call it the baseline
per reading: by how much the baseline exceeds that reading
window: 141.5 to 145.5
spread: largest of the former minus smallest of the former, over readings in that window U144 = 0.7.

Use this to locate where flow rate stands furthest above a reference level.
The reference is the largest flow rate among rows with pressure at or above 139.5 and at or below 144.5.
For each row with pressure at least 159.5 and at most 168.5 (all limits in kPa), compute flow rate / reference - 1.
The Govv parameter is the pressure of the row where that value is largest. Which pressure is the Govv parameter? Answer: 168.0 kPa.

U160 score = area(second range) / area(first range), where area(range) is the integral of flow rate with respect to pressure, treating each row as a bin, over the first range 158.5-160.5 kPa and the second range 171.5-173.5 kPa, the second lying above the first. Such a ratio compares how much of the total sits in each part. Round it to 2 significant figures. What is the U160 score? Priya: 1.7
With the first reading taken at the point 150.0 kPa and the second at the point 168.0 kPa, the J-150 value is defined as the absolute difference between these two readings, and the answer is 0.43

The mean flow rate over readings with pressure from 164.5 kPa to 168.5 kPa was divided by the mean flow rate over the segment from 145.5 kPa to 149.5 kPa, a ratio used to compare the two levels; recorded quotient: 0.97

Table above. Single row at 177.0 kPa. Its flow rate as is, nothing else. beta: 4.448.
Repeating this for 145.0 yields 3.892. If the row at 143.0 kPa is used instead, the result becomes 3.34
